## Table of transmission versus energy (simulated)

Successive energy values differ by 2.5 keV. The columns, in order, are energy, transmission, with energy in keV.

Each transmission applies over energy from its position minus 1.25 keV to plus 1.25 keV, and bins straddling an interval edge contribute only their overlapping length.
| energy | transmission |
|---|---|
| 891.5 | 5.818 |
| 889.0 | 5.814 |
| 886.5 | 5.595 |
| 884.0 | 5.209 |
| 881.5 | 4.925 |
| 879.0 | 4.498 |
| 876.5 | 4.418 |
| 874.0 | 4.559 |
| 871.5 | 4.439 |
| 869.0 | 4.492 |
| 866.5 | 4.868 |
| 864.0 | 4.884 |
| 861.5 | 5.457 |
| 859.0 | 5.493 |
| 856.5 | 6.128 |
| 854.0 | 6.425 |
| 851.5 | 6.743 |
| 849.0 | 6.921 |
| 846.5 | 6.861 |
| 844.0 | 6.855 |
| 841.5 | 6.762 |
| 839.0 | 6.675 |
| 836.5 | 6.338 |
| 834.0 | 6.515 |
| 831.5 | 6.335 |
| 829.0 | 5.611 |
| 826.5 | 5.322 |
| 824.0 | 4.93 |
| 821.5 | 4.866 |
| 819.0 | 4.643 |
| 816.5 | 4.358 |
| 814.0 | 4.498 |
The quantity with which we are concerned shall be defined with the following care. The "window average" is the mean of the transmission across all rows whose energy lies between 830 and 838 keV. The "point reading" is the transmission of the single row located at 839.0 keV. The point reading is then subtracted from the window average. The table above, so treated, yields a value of -0.3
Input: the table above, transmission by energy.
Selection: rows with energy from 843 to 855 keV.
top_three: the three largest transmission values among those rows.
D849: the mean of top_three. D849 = 6.9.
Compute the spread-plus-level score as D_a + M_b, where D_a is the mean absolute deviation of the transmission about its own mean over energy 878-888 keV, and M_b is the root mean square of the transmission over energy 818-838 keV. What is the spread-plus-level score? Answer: 6.0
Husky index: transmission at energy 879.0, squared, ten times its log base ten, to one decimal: 13.1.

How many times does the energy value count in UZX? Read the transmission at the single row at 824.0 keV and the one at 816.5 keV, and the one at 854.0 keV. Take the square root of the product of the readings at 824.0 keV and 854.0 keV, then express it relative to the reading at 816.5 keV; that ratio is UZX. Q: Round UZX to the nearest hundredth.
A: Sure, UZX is 1.29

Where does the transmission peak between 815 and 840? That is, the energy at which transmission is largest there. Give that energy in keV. 839.0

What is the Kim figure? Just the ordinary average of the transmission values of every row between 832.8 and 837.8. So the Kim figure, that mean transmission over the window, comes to 6.43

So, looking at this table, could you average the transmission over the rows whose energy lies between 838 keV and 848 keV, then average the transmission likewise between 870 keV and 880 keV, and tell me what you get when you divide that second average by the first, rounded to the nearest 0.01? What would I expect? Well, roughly 0.66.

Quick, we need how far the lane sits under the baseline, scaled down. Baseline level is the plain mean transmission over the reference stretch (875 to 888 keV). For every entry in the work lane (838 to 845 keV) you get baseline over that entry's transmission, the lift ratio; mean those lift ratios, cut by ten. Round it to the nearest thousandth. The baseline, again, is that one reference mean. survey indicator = 0.073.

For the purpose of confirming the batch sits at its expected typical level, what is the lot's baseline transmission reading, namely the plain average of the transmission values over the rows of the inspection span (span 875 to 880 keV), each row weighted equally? 4.5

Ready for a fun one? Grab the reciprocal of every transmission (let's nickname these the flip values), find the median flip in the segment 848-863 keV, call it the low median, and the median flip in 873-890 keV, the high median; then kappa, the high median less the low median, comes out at 0.044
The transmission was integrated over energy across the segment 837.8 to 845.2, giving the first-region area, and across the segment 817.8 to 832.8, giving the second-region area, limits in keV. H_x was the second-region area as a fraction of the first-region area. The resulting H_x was 1.6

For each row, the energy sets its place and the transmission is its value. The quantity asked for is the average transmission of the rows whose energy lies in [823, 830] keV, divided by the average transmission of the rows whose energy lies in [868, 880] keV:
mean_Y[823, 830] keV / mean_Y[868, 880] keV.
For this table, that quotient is 1.18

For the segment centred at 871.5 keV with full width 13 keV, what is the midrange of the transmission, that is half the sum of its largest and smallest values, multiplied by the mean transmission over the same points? 21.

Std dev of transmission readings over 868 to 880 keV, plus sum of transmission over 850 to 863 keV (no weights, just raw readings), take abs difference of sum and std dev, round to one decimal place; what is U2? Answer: 30.2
